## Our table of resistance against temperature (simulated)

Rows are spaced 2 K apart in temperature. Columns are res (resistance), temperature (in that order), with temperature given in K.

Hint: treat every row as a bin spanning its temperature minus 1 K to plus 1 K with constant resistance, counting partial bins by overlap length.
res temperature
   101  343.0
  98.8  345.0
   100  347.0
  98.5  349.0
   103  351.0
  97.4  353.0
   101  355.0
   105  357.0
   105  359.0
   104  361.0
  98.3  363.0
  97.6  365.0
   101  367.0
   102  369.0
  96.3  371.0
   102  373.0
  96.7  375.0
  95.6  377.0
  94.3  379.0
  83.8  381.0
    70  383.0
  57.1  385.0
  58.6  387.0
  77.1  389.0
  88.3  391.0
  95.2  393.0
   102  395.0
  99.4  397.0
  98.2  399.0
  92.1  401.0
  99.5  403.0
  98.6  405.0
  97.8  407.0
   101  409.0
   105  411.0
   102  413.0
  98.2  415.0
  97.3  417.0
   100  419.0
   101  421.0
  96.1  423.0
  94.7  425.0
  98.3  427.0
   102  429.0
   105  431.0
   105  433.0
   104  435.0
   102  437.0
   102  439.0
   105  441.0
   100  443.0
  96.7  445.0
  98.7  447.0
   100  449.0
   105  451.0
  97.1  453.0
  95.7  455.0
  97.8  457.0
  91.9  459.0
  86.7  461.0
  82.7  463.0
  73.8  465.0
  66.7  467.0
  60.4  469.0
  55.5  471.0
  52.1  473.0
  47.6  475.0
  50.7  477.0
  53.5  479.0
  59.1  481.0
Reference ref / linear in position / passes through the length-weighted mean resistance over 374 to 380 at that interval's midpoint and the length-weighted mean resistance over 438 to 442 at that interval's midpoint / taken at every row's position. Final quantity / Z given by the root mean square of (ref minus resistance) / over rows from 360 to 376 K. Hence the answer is 6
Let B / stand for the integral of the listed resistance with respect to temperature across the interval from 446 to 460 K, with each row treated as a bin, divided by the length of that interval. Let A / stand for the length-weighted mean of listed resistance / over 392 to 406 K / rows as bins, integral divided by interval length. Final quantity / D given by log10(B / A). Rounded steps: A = 98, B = 98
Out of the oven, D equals 0.00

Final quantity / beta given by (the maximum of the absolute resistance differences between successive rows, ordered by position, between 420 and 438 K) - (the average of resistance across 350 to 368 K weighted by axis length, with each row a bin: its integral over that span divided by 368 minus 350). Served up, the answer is -96.5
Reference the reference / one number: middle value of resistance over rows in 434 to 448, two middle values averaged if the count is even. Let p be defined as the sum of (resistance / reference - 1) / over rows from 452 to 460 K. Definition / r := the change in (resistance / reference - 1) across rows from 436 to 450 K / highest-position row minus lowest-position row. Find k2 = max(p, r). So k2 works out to -0.020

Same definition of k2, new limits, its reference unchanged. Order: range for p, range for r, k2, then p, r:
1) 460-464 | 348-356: 0.025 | -0.34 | 0.02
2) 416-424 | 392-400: 0.029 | -0.13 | 0.03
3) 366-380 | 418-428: -0.017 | -0.26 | -0.02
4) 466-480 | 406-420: 0.022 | -3.21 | 0.02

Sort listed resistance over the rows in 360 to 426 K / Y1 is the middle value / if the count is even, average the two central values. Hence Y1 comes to 98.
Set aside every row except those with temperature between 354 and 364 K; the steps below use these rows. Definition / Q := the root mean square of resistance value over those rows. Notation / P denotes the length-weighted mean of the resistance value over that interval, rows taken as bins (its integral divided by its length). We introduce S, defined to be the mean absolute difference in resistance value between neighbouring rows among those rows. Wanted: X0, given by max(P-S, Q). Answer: 103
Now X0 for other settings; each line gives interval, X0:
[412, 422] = 100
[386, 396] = 86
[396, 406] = 98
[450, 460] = 98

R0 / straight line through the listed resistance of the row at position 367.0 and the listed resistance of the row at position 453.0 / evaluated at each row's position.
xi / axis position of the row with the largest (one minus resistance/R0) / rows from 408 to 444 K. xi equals 425.0 K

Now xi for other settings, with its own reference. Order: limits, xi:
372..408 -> 385.0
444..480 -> 475.0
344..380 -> 379.0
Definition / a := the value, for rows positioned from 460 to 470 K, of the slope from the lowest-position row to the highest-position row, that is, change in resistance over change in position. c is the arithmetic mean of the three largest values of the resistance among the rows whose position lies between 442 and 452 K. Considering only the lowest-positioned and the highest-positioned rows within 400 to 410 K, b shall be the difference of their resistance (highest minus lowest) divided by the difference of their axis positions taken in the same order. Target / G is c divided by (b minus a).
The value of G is 23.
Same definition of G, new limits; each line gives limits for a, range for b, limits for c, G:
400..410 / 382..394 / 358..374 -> 74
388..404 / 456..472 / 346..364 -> -23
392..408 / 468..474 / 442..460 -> -45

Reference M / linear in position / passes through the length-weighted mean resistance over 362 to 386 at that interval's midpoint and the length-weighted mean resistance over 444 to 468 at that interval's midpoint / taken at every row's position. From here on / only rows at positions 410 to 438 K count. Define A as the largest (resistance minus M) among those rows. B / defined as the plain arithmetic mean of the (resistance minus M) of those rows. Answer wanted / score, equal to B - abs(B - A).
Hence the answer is 5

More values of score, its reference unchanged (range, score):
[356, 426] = -7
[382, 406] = -21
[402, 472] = -6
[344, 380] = 3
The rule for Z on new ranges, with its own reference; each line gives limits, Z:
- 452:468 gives 23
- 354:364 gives 10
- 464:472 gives 44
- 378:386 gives 24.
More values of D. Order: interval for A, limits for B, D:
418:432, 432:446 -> 0.01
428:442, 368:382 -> -0.03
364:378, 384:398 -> -0.08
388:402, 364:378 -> 0.03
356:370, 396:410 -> -0.02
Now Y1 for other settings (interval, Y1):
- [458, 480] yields 60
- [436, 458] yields 100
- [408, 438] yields 101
